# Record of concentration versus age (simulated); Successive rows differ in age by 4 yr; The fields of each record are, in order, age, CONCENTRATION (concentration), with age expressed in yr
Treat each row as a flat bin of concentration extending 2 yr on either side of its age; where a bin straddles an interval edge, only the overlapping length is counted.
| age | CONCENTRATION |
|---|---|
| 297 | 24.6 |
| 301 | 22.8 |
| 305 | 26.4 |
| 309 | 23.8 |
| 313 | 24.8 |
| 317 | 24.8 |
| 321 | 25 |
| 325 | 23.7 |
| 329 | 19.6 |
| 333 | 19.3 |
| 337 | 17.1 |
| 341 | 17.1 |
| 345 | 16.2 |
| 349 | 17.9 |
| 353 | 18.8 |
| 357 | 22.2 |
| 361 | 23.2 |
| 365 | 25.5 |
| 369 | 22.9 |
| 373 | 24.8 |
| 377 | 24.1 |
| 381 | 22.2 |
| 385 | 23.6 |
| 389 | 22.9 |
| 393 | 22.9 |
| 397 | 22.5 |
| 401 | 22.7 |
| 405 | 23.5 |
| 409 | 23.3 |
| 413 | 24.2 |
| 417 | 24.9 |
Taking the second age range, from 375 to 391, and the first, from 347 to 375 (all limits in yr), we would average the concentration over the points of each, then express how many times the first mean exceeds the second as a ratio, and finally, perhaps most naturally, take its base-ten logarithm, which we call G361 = -0.02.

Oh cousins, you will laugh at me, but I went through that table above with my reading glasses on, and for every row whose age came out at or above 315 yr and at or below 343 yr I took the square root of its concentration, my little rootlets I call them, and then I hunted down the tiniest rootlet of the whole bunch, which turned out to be 4.14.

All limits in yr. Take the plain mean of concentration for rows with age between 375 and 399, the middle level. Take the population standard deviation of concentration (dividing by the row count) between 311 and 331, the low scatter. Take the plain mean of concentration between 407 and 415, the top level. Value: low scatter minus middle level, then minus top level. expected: -44.7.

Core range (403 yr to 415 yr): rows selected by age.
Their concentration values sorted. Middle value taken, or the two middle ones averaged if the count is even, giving 23.5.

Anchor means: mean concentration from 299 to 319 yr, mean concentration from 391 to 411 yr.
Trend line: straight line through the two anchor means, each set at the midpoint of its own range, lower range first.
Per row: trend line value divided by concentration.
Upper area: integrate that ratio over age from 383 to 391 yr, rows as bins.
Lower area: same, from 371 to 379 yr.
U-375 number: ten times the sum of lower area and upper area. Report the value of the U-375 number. 157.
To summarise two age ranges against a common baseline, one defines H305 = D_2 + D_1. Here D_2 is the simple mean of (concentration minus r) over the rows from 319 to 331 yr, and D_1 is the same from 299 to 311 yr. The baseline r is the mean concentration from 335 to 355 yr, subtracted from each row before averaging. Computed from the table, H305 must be 12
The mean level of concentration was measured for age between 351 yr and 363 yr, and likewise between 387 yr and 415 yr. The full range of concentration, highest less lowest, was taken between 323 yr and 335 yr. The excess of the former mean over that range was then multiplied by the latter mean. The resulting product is 393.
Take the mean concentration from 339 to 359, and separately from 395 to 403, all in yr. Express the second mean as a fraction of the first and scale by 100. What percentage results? 123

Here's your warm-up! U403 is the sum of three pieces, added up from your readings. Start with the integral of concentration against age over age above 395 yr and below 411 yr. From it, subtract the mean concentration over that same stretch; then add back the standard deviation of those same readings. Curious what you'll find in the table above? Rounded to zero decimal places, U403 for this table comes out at 345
